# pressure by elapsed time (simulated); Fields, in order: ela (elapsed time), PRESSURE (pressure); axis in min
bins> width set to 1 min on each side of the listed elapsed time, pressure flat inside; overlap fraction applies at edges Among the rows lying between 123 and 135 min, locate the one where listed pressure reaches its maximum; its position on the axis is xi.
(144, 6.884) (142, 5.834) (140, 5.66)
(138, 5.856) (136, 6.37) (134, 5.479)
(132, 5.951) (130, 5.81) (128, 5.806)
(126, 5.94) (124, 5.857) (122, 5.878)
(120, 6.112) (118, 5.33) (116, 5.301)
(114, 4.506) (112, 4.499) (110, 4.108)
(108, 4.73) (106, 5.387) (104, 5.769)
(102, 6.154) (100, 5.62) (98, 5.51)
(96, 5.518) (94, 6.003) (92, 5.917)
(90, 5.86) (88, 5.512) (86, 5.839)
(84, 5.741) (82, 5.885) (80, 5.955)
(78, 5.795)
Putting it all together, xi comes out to 132 min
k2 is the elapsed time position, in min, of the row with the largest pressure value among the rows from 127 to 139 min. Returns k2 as 136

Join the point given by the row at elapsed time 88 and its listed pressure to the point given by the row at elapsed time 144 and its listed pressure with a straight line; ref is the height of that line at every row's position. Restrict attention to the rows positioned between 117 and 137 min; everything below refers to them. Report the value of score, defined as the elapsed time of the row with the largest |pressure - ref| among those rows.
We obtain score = 134 min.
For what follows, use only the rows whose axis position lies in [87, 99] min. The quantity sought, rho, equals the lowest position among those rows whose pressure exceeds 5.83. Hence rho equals 90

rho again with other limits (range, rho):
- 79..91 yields 80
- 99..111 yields 102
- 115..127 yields 120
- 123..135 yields 124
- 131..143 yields 132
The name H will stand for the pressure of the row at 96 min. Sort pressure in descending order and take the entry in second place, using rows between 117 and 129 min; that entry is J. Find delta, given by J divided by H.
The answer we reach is 1.076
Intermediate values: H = 5.518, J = 5.94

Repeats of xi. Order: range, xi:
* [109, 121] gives 120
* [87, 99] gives 94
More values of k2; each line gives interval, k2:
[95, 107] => 102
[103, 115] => 104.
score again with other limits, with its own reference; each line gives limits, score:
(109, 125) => 110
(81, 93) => 82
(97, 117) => 110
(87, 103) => 94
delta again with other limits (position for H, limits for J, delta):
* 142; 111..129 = 1.018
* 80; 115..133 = 0.999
